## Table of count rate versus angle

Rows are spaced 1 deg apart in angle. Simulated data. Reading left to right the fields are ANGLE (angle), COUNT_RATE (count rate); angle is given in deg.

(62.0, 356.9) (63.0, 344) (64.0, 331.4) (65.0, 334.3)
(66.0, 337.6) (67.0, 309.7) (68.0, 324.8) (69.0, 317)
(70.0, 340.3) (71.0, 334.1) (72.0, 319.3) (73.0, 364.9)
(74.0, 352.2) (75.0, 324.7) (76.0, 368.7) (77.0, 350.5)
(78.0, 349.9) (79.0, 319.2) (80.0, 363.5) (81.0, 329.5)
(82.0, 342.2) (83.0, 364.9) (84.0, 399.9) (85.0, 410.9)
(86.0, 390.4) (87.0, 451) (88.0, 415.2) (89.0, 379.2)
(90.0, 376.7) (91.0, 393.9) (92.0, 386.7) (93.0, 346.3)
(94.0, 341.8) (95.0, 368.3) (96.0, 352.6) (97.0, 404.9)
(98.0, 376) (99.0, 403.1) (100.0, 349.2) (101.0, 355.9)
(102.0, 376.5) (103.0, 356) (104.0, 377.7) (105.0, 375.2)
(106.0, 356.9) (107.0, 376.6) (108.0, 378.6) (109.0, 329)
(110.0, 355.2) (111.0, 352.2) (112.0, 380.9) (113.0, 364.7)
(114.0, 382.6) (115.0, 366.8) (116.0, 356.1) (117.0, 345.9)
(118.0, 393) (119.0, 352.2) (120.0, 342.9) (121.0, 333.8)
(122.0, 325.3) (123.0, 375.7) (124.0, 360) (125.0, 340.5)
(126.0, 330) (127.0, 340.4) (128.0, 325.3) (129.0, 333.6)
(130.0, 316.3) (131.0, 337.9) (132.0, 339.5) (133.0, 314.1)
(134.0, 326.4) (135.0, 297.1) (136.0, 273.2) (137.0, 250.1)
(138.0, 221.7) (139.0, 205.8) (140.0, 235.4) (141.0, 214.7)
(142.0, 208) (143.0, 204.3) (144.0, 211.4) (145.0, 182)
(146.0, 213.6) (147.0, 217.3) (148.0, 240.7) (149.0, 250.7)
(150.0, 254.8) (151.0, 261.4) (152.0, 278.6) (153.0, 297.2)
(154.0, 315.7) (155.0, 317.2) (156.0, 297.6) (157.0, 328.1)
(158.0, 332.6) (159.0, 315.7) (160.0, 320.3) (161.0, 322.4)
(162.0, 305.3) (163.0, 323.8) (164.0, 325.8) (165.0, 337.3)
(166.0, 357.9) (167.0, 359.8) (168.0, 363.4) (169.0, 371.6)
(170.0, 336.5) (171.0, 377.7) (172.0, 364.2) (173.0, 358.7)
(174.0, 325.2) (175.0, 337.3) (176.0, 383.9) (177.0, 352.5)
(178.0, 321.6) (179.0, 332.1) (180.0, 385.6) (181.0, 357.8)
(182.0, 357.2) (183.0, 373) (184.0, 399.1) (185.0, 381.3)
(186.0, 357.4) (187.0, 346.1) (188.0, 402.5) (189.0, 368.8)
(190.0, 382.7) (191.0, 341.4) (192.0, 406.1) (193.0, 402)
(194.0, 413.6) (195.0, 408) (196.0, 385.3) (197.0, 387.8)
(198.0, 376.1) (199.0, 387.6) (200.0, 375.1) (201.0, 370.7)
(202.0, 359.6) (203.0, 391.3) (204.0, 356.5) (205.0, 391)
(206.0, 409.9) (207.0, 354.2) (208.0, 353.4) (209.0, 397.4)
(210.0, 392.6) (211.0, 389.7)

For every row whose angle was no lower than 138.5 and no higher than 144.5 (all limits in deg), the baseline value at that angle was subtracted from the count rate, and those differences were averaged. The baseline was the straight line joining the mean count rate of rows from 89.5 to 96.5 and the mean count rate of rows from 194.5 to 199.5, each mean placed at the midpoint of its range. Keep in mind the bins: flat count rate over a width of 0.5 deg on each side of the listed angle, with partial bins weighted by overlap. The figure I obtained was -164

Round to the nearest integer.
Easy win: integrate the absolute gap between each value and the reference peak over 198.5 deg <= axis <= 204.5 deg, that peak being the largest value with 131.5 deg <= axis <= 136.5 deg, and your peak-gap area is 204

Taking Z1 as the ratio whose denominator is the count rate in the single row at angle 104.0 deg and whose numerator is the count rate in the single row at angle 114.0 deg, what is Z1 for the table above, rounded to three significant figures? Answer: 1.01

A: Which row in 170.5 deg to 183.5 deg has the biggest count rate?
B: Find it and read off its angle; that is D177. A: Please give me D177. 180.0 deg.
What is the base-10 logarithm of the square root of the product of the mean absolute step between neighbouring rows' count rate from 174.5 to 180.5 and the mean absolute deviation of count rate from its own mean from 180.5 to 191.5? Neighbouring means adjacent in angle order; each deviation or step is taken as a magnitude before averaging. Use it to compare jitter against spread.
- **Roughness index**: 1.38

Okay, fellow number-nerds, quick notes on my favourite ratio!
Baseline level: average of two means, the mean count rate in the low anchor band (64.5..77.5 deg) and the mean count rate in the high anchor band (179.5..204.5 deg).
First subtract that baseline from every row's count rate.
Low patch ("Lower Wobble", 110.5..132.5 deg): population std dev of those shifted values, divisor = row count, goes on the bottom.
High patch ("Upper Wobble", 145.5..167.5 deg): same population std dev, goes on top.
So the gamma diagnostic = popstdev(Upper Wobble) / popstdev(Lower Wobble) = 2.0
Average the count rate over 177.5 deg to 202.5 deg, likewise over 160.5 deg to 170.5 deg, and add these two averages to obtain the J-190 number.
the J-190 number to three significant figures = 716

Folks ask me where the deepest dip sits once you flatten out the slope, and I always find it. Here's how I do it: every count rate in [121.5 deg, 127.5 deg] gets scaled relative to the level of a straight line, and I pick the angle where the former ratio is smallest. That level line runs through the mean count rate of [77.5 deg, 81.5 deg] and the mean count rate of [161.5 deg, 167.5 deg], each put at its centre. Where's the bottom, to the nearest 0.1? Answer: 122.0 deg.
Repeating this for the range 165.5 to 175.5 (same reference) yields 174.0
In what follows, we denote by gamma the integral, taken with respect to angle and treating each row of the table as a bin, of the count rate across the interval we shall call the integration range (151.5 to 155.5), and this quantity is 1209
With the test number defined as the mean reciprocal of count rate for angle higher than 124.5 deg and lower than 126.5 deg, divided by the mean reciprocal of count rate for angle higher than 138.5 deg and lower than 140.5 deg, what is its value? 0.66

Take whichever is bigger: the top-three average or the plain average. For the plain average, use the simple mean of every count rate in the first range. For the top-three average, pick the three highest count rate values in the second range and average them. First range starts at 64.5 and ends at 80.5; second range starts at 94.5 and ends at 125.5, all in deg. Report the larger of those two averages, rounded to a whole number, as 400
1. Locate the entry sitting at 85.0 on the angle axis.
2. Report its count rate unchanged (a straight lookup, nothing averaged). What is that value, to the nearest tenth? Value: 410.9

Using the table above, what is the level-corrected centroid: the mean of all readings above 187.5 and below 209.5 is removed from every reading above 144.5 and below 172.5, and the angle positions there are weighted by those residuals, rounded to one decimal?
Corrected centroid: 153.6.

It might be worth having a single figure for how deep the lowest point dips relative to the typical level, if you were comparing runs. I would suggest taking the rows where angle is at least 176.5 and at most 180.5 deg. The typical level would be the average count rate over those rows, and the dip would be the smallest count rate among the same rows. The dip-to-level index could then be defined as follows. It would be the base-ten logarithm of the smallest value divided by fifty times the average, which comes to -1.73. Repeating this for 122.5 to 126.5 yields -1.73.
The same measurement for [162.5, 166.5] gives -1.72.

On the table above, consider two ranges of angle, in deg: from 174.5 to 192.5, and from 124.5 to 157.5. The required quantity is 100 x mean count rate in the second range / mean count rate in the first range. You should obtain 75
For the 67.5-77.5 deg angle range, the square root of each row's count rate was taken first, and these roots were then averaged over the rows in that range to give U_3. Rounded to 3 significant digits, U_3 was 18.4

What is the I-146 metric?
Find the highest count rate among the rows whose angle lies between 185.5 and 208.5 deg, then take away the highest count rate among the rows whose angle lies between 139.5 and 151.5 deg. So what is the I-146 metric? 152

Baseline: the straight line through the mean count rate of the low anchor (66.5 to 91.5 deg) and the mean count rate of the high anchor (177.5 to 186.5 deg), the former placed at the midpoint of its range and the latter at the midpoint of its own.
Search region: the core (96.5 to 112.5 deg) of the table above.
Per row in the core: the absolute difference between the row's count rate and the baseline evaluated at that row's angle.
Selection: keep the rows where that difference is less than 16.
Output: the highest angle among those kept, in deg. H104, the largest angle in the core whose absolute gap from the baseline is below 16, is 111.0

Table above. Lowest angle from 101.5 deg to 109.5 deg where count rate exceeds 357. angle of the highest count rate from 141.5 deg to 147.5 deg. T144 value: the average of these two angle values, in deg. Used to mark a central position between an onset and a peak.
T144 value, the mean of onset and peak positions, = 124.5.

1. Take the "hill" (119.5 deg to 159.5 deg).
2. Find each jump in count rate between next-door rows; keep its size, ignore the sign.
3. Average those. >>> 17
